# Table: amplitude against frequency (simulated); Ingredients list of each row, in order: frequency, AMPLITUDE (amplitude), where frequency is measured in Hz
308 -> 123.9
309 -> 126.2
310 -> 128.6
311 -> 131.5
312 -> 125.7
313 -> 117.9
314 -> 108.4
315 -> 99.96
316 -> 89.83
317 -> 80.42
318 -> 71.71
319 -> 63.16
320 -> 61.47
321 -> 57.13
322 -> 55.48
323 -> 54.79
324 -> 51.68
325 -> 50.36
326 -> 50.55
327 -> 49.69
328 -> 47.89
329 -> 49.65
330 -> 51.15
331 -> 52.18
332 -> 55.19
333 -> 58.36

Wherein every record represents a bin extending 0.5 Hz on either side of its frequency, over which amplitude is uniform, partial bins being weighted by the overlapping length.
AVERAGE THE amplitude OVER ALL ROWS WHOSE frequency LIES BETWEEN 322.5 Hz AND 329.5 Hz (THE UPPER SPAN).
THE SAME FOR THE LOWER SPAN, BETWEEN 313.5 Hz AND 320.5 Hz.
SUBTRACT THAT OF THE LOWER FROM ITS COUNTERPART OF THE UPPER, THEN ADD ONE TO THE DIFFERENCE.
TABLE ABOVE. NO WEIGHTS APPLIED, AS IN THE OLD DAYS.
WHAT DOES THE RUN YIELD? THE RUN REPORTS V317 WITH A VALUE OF -30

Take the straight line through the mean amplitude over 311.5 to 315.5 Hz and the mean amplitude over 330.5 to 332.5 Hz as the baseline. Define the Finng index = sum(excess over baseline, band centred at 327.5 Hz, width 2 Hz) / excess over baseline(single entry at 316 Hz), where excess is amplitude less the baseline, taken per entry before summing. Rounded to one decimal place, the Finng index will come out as 2.4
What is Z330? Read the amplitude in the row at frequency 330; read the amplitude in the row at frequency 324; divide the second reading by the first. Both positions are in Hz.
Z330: 1.0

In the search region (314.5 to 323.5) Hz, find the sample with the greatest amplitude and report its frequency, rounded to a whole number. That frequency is 315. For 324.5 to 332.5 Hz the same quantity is 332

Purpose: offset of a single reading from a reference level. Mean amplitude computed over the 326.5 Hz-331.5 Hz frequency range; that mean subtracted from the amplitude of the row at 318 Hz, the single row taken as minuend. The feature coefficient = 22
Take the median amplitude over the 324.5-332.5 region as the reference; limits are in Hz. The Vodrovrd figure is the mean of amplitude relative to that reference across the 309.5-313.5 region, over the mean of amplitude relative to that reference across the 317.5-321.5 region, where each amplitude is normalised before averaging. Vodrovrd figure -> 2.0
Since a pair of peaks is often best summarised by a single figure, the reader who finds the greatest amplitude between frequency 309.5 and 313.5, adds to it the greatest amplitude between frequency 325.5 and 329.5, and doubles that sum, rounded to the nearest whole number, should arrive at 364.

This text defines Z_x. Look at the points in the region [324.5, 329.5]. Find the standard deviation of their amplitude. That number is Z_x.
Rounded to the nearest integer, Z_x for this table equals 1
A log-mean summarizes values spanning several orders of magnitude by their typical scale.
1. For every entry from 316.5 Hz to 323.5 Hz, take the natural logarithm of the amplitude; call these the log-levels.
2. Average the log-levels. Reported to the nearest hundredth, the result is 4.14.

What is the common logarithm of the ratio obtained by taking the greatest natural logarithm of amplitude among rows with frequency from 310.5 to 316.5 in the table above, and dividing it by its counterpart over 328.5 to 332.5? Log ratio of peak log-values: 0.09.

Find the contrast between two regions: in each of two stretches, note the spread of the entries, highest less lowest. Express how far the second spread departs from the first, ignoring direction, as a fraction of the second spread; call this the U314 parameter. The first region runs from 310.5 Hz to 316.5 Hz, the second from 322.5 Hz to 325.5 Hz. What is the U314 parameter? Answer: 8.4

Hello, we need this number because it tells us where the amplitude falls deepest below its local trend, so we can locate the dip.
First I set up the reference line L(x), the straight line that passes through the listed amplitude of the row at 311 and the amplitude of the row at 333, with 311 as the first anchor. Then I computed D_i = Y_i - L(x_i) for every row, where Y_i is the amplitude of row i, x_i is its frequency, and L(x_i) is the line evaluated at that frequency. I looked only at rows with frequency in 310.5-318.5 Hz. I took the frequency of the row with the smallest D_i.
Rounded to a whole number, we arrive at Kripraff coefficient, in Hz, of 318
